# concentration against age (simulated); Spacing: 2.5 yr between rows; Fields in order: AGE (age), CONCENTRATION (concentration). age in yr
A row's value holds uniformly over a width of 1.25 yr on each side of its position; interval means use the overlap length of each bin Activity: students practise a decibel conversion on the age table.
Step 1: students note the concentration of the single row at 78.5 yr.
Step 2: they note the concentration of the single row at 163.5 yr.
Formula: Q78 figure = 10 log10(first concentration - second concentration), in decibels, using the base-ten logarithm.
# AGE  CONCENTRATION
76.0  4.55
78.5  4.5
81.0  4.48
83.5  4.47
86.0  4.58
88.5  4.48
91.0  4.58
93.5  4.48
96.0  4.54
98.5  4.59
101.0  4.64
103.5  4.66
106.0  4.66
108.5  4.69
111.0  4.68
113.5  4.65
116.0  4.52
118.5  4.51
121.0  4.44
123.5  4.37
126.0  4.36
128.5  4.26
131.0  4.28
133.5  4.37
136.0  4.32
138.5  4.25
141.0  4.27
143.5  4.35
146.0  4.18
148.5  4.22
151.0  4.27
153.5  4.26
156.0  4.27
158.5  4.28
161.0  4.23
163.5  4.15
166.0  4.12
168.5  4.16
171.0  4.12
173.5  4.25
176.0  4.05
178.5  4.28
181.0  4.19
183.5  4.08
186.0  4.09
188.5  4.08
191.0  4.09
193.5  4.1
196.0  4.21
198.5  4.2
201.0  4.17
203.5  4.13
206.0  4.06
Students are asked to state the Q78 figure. -4.6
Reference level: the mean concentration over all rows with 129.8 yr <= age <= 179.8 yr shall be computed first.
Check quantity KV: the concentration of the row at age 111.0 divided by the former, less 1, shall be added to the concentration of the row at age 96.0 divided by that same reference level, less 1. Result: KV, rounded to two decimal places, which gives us 0.18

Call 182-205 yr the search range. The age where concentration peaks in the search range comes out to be 196.0 yr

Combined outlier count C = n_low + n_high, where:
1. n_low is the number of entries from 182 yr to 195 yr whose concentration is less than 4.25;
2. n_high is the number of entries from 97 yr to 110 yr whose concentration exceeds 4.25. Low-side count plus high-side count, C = 10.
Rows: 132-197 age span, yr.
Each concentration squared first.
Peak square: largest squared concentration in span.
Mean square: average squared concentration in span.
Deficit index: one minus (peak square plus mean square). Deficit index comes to -35.8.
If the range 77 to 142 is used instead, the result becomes -41.1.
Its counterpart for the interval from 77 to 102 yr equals -41.1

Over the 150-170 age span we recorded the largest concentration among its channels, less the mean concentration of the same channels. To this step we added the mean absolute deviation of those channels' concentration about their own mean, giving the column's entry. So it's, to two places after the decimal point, 0.12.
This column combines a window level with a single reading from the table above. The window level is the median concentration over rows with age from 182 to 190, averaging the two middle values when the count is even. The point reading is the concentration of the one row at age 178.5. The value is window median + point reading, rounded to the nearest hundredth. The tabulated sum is 8.36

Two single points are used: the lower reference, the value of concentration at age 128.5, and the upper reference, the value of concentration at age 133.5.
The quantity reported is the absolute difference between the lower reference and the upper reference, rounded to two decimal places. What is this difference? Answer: 0.11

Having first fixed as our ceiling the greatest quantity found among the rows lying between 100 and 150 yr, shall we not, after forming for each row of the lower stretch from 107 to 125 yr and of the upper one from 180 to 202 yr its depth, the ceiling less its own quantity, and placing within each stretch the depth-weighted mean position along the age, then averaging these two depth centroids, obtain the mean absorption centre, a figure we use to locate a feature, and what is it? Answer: 155.4 yr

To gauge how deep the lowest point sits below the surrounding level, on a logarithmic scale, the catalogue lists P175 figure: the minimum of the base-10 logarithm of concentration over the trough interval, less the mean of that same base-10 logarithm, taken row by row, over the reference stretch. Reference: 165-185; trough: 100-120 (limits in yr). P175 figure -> 0.036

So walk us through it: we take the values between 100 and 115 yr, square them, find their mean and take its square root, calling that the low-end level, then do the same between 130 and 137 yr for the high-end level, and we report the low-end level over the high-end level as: 1.08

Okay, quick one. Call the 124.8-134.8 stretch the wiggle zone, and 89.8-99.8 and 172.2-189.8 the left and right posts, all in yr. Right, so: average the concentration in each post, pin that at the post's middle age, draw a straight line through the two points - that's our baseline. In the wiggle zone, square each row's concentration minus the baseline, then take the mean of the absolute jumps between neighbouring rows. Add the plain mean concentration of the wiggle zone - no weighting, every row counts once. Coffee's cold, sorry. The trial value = 4.33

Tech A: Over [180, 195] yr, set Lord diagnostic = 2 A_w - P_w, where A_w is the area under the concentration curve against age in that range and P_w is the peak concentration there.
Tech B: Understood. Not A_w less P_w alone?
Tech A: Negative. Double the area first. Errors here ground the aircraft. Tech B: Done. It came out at 119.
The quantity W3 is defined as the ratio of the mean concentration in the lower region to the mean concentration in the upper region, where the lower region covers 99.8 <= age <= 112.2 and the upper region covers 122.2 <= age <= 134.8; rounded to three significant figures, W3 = 1.08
